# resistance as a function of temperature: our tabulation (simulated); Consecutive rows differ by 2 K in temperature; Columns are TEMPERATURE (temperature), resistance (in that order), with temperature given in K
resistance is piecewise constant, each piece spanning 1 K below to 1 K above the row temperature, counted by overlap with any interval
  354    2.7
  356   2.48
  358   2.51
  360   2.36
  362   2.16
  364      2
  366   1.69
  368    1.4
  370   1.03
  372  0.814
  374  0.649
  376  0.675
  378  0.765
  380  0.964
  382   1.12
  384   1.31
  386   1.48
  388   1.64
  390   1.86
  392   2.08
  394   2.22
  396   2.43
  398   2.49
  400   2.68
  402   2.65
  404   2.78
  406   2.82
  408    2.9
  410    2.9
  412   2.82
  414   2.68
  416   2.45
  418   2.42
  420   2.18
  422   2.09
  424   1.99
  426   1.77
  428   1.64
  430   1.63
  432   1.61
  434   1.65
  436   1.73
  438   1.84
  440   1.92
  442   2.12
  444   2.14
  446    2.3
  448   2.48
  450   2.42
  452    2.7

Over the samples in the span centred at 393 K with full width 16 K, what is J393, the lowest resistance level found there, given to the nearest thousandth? 1.480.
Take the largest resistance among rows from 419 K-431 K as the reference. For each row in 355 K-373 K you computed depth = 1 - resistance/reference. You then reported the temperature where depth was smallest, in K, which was 358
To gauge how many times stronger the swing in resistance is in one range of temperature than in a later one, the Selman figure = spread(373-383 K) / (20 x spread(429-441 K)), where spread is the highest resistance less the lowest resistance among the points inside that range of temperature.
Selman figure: 0.076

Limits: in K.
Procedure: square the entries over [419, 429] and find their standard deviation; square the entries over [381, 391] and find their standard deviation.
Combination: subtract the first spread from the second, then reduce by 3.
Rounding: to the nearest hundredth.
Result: -3.00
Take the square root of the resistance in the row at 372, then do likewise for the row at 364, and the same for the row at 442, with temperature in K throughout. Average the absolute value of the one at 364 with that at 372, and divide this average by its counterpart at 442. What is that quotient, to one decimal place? 0.8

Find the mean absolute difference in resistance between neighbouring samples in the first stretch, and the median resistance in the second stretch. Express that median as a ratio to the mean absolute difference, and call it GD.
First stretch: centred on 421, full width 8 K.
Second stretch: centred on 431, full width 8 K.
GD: 11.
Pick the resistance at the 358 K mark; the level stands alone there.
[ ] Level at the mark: 2.51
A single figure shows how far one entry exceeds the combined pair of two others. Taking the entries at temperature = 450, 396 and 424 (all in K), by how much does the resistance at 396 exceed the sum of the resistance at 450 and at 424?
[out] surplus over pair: -2.0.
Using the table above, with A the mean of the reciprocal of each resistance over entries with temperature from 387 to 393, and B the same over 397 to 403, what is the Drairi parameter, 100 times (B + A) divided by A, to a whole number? 171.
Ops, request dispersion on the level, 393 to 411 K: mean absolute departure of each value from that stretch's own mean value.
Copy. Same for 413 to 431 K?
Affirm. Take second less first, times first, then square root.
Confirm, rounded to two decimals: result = 0.15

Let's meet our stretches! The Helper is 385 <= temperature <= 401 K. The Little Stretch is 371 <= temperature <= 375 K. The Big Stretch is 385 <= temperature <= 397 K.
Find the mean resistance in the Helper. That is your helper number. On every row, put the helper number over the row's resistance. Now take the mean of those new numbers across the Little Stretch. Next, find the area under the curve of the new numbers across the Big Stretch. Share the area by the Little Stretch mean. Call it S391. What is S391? 4.6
